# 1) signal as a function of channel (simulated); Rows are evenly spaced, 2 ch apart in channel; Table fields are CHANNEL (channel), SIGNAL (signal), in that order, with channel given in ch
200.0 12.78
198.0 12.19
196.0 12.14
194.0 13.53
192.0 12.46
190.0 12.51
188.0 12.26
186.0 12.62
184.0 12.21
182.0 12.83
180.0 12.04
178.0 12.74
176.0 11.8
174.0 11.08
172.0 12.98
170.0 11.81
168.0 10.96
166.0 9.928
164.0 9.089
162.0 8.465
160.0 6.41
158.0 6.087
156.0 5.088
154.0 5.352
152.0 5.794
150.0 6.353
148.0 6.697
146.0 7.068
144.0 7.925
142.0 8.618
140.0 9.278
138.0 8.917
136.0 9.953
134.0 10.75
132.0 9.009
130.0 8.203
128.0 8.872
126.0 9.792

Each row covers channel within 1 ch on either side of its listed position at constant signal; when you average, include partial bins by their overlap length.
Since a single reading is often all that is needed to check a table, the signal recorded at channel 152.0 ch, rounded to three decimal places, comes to 5.794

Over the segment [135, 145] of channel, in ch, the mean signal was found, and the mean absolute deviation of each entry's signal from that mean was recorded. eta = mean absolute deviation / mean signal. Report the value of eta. 0.061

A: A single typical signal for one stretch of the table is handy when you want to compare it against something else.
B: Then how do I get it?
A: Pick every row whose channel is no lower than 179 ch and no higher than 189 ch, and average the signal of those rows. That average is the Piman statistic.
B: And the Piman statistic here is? 12.4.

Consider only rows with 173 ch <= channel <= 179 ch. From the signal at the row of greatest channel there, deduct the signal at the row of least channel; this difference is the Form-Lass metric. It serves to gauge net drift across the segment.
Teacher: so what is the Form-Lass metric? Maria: 1.7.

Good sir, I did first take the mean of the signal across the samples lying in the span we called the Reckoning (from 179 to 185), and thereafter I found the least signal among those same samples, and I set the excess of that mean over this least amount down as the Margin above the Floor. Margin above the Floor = 0.32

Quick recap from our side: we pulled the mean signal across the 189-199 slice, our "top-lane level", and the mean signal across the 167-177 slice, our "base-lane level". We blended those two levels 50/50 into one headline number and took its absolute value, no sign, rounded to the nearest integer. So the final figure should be 12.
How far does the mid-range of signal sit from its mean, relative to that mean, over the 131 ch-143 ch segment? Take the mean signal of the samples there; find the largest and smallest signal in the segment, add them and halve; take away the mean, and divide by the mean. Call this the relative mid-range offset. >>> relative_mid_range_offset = 0.0279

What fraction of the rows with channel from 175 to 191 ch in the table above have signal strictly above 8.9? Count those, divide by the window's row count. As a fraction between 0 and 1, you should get 1.0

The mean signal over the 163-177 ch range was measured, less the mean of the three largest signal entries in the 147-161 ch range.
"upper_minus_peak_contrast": 4.6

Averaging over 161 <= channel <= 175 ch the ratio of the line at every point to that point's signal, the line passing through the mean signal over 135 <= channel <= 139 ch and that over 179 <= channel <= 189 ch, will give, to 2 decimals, 1.09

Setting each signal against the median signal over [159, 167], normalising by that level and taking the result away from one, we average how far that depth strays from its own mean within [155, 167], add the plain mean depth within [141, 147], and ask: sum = 0.29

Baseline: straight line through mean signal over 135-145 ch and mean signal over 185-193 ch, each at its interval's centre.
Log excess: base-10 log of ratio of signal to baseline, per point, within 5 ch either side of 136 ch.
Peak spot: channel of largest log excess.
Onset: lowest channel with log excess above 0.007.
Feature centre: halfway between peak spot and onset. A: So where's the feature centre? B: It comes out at 133 ch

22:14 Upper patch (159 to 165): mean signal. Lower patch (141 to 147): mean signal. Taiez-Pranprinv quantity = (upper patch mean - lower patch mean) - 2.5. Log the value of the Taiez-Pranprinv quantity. -2.4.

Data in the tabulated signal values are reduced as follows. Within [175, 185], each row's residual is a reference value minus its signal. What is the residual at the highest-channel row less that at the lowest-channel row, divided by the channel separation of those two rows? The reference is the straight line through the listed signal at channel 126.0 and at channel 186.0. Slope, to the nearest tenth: 0.0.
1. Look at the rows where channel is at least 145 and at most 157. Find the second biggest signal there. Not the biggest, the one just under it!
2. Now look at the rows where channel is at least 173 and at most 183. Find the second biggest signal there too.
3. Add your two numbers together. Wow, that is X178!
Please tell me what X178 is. 19.4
